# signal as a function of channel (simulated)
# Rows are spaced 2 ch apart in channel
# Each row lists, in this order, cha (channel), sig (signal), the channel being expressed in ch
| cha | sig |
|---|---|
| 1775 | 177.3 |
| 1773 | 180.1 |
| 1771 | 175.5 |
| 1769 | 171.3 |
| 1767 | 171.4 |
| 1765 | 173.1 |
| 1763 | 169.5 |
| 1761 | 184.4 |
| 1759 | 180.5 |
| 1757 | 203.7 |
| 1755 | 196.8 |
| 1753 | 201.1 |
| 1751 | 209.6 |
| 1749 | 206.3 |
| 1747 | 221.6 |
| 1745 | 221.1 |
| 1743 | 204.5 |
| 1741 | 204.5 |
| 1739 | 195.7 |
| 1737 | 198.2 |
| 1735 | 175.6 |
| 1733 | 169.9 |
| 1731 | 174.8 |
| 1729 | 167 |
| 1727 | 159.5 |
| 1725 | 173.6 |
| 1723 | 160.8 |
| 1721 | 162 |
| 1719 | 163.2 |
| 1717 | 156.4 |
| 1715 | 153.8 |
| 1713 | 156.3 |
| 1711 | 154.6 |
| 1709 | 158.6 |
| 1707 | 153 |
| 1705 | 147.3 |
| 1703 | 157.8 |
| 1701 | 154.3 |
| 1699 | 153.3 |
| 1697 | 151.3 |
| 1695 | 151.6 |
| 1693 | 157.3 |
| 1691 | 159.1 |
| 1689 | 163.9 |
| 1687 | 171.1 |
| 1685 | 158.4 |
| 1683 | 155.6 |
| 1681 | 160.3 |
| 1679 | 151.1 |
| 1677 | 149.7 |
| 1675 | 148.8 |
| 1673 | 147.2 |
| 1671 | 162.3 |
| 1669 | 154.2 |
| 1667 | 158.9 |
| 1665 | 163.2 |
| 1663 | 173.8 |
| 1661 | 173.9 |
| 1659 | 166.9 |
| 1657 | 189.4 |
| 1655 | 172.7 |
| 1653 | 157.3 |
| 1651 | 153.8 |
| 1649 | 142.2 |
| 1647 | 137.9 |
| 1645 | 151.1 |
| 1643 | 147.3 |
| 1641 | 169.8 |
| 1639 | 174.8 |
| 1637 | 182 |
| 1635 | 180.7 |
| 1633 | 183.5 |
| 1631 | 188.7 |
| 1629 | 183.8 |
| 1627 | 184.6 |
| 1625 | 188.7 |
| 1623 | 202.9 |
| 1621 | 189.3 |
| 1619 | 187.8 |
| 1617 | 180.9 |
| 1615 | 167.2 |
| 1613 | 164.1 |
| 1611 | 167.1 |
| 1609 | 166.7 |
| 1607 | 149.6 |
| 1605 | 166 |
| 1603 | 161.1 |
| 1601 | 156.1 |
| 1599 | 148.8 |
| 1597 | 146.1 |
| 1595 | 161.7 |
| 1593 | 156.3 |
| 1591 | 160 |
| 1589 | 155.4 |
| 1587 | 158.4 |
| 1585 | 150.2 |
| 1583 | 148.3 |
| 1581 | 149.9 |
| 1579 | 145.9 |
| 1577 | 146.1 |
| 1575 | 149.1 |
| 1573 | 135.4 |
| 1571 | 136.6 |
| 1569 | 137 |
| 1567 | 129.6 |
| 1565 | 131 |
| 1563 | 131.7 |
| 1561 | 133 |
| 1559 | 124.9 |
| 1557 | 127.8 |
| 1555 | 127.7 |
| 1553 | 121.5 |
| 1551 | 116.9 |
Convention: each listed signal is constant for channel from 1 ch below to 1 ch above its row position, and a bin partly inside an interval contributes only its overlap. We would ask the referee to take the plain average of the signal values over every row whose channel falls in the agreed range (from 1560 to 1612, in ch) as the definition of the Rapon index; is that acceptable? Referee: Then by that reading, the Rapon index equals 149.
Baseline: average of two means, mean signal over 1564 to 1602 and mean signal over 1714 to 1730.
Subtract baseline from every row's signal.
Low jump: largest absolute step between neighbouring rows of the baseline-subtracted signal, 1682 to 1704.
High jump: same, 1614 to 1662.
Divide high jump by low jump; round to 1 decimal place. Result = 1.8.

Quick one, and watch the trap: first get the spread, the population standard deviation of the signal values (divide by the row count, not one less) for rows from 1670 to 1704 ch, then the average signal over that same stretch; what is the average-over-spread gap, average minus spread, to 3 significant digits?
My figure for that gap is 150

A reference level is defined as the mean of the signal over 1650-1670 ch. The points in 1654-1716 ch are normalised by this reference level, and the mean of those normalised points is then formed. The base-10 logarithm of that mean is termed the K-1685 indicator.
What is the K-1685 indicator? -0.02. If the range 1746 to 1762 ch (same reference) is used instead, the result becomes 0.08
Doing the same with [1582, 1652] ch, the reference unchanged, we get 0.00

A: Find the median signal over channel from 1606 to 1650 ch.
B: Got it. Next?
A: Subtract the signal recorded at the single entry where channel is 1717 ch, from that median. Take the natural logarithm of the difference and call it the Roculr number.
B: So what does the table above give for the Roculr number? 3.1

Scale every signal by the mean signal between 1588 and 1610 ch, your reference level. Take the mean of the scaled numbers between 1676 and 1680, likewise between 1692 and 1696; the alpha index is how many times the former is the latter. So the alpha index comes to 0.97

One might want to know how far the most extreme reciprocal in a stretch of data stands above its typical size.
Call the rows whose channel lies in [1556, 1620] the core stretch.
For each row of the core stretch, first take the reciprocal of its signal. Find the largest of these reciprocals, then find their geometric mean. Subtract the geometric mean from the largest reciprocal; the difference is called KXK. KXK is 0.0013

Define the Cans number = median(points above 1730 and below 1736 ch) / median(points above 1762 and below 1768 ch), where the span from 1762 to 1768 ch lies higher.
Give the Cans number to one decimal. 1.0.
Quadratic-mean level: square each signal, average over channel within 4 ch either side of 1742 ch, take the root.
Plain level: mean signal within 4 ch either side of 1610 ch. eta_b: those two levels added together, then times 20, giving 7371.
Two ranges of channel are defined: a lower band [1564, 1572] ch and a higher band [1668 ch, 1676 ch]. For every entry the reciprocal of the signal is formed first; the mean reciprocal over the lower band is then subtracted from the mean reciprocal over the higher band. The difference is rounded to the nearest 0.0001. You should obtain -0.0010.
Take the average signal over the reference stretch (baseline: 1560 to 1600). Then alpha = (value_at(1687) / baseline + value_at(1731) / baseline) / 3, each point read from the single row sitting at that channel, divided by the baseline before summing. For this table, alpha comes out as 0.79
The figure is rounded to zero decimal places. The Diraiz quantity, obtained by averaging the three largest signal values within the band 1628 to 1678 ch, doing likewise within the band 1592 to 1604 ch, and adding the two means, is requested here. 347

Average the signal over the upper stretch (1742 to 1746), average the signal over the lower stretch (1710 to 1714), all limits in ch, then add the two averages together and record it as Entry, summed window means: 368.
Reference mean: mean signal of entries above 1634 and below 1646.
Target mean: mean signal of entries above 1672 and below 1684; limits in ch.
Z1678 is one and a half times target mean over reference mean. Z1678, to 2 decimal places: 1.36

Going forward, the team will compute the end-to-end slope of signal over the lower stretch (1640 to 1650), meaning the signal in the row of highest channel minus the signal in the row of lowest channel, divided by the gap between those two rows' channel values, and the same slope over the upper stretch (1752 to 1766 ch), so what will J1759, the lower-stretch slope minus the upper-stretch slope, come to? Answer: -1.1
